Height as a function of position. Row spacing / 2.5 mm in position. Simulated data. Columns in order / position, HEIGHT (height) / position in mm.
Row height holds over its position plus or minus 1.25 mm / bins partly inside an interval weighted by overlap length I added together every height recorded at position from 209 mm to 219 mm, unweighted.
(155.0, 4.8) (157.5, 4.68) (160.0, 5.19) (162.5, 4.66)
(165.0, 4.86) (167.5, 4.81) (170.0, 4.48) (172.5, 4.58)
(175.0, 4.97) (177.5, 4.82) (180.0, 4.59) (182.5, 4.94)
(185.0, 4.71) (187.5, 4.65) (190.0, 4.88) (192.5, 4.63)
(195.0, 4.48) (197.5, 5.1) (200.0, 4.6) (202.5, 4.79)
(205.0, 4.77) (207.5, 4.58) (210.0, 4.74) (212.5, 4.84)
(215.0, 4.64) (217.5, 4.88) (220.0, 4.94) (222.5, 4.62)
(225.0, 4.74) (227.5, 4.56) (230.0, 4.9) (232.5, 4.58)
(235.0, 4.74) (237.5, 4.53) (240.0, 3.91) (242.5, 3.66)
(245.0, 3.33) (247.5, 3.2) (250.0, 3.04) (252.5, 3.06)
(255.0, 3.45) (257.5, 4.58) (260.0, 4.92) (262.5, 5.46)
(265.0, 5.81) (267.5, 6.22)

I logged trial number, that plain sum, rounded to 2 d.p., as 19.10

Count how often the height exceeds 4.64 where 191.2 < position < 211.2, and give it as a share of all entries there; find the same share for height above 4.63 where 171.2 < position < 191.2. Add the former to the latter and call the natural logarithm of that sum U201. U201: 0.22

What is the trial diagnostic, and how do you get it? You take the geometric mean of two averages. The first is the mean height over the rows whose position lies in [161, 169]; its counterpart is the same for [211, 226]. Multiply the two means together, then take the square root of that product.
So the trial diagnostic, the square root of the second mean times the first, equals 4.78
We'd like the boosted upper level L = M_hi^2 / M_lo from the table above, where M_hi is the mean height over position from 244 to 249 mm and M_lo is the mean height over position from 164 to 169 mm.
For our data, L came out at 2.2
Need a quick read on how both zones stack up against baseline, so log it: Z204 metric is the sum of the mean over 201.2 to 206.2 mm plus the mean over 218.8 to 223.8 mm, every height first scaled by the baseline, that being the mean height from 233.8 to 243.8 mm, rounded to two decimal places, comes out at 2.27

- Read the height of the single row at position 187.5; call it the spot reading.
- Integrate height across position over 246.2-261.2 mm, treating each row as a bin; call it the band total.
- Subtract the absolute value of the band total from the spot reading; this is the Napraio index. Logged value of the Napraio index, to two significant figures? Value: -51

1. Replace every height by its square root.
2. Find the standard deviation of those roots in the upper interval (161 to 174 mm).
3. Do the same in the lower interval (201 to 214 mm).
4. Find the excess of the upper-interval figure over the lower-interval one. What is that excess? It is 0.01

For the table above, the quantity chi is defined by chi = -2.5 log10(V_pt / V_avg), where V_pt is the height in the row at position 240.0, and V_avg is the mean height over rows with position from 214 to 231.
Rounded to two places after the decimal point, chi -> 0.21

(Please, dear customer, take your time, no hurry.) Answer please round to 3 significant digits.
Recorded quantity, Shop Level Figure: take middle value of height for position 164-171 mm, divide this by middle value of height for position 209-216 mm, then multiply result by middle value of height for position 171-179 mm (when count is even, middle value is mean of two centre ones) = 4.89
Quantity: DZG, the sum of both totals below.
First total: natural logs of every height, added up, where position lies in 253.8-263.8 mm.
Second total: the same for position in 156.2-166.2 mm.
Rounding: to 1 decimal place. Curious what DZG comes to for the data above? 12.4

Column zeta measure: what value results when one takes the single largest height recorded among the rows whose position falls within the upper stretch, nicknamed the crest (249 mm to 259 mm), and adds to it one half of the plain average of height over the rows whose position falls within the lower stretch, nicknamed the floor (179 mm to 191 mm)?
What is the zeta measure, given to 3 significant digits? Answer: 6.96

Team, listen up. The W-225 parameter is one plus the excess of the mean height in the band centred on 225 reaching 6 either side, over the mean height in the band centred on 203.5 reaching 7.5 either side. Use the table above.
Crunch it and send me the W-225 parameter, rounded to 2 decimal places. 0.99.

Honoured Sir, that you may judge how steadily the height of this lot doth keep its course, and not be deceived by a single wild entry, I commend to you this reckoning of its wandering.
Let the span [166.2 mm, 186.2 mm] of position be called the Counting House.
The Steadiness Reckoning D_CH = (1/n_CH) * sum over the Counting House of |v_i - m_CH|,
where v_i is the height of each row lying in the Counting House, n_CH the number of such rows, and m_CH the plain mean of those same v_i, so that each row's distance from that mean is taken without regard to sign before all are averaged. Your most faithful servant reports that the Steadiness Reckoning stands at 0.15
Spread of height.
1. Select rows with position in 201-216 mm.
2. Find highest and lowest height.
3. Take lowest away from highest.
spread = 0.26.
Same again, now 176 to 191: 0.35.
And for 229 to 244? 1.24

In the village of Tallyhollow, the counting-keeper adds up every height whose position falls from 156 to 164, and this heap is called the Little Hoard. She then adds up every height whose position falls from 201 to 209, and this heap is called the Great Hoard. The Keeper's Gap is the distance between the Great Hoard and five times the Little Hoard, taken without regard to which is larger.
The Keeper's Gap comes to 58.5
